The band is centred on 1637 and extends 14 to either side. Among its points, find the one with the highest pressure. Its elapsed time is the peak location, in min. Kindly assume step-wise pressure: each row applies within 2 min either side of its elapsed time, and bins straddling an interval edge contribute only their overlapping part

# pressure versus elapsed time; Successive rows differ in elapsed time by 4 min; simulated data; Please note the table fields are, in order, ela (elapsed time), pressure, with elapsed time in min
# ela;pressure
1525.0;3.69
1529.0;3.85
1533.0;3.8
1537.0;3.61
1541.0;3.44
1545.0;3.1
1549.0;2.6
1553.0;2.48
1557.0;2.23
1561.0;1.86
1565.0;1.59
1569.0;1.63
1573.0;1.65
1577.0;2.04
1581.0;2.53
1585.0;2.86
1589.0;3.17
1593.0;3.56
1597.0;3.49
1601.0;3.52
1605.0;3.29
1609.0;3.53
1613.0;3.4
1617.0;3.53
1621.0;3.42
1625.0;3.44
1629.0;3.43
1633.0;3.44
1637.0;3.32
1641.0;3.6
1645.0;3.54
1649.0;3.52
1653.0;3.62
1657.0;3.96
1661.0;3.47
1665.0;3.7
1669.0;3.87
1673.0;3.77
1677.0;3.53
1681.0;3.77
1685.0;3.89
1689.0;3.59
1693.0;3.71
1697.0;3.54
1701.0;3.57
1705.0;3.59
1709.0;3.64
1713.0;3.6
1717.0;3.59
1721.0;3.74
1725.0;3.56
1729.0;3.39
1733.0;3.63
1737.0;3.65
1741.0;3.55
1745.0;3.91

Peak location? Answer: 1641.0 min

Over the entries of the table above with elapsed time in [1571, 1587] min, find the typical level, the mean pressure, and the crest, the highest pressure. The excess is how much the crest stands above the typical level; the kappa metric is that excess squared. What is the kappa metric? 0.35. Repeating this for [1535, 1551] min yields 0.18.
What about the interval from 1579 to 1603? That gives 0.14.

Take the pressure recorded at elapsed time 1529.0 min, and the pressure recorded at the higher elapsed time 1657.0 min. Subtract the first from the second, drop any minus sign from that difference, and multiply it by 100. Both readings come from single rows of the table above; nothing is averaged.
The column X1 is 11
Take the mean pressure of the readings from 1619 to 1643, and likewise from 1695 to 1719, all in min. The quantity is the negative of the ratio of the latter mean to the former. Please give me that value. -1.04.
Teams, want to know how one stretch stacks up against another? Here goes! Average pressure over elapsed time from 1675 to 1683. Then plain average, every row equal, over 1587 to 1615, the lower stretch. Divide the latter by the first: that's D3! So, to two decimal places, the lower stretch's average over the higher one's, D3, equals 0.94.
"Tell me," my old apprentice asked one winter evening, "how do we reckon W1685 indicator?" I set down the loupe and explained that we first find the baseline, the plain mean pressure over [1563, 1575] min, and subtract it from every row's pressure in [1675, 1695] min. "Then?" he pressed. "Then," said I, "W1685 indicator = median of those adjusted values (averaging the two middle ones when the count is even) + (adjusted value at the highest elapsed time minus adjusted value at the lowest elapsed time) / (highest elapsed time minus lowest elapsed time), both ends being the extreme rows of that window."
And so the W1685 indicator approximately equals 2.10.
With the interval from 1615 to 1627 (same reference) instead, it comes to 1.81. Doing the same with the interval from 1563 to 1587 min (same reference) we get 0.29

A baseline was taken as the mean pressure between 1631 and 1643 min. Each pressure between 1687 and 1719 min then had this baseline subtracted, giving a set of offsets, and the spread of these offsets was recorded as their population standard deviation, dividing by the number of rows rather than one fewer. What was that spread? 0.05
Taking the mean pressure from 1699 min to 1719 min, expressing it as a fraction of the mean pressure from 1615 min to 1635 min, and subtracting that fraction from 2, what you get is 1.0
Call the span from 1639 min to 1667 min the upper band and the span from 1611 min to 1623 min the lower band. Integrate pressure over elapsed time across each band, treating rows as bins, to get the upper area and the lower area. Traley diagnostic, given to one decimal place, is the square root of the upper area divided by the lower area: 1.6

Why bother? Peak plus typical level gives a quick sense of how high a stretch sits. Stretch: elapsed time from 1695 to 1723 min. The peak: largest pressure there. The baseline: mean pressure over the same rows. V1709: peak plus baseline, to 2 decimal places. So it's 7.35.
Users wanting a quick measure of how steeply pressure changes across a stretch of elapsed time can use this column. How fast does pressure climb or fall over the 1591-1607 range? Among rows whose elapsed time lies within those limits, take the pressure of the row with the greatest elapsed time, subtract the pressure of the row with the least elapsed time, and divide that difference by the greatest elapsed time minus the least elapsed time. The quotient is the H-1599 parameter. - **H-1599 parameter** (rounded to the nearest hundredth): -0.02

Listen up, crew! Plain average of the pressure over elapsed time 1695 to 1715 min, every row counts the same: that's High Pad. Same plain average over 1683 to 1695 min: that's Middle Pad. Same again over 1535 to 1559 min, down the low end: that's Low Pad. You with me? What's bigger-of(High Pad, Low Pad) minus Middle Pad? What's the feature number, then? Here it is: -0.14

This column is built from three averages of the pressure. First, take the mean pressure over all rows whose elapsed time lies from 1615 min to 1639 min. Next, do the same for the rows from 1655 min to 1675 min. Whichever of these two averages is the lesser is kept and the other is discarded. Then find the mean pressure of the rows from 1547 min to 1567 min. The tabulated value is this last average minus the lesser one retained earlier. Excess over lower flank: -1.3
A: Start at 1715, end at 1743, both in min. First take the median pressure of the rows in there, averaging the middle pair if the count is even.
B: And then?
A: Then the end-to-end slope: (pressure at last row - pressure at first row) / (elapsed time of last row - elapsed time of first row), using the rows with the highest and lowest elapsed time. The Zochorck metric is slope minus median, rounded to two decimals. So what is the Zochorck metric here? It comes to -3.59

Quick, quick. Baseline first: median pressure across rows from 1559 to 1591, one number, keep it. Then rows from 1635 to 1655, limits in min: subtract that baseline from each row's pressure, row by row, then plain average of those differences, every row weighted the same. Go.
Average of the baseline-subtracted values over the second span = 1.57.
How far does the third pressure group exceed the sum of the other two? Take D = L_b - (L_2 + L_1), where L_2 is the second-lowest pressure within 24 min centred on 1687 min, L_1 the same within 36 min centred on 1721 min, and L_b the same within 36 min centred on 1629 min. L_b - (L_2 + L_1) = -3.7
